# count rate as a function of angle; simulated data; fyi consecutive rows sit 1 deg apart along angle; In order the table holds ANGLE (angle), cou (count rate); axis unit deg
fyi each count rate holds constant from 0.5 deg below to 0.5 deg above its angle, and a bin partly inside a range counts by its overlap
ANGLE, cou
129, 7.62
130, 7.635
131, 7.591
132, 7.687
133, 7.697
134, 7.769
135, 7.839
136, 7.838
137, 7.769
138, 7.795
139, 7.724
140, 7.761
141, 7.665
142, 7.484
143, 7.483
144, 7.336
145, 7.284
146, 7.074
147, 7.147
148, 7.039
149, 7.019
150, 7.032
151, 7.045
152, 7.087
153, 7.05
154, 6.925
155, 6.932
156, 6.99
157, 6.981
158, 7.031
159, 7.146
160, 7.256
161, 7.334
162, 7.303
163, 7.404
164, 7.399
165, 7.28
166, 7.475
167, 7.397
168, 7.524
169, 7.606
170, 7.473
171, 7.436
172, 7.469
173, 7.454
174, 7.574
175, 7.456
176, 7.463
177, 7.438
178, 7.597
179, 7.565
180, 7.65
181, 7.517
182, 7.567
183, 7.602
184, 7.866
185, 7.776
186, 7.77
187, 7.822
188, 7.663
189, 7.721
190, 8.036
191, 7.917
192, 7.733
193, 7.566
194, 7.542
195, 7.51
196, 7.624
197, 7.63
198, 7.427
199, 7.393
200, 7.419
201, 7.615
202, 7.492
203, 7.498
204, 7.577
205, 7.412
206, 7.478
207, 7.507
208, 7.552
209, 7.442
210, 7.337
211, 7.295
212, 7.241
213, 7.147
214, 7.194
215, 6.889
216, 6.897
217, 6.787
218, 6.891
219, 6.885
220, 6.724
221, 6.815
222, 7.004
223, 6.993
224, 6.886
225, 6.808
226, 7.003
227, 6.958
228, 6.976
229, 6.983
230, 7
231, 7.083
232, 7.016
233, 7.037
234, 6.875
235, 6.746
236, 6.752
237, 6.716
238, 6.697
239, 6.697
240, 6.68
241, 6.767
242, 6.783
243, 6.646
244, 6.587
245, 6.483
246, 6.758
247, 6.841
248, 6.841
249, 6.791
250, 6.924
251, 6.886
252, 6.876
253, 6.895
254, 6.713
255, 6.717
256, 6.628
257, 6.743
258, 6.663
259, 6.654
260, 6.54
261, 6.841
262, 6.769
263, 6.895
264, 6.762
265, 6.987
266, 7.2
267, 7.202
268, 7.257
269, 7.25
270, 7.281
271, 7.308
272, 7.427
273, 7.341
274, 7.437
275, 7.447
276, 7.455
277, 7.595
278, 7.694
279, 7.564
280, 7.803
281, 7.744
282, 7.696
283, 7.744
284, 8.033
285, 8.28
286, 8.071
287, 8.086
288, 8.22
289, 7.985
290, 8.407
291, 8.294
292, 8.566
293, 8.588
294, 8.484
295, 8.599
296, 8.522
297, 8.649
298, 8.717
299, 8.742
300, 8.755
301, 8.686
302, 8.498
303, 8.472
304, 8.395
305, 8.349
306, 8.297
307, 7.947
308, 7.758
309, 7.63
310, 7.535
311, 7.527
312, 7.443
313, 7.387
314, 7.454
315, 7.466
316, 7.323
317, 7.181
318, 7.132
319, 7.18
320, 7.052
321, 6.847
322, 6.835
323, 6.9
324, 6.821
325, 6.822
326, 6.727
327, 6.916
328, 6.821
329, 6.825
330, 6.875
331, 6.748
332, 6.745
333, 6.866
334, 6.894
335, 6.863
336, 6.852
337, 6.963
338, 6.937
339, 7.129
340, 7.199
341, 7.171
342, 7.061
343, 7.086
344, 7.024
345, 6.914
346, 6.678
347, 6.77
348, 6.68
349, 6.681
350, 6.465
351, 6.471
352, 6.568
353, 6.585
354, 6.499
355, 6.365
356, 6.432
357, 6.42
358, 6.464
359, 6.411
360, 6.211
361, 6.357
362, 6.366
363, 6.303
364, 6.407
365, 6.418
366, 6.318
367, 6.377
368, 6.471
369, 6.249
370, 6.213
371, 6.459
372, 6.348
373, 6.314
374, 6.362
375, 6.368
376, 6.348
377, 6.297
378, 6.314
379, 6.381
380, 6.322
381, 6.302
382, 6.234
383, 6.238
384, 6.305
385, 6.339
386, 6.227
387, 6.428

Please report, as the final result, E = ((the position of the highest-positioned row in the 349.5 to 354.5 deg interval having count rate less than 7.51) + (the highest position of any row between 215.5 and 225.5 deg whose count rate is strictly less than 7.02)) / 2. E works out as 289.5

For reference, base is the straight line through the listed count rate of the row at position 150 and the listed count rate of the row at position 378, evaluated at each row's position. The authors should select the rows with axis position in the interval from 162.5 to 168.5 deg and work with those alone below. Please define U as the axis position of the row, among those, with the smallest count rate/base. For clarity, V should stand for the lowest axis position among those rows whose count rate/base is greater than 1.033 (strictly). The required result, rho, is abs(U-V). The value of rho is 2 deg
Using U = 165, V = 163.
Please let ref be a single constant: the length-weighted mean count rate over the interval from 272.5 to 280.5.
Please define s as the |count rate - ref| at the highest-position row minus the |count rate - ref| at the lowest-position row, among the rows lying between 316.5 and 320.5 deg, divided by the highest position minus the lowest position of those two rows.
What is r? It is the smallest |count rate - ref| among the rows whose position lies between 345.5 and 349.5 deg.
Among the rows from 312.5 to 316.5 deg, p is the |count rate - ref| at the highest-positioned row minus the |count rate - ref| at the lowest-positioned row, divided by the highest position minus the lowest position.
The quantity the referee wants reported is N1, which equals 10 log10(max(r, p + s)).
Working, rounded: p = 0.021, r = 0.8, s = 0.043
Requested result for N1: -1.1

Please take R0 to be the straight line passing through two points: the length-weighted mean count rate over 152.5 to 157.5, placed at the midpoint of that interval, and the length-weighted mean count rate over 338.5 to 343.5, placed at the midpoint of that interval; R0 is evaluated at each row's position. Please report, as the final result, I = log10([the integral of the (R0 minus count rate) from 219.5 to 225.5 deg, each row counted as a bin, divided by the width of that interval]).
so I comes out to -0.8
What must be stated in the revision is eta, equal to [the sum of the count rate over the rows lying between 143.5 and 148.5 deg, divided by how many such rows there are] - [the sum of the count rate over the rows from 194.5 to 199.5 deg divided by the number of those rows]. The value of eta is -0.3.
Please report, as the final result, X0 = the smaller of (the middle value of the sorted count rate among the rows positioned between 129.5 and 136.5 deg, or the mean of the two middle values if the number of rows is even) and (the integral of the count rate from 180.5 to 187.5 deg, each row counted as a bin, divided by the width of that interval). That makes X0 7.70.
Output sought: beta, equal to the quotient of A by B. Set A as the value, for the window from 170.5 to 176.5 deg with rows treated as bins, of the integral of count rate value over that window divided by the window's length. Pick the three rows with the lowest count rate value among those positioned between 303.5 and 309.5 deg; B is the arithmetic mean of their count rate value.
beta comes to 0.96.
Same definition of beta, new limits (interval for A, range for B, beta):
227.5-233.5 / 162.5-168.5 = 0.95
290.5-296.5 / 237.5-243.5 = 1.27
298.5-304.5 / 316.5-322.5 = 1.24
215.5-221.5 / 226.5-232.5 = 0.98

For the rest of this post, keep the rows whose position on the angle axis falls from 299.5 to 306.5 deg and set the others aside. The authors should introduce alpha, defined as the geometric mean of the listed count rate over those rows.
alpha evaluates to 8.49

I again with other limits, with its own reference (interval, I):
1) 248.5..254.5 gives -0.7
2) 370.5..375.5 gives -0.1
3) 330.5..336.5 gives -0.5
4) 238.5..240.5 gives -0.4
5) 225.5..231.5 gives -1.4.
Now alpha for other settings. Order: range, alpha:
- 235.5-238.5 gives 6.72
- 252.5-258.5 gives 6.73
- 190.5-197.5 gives 7.64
